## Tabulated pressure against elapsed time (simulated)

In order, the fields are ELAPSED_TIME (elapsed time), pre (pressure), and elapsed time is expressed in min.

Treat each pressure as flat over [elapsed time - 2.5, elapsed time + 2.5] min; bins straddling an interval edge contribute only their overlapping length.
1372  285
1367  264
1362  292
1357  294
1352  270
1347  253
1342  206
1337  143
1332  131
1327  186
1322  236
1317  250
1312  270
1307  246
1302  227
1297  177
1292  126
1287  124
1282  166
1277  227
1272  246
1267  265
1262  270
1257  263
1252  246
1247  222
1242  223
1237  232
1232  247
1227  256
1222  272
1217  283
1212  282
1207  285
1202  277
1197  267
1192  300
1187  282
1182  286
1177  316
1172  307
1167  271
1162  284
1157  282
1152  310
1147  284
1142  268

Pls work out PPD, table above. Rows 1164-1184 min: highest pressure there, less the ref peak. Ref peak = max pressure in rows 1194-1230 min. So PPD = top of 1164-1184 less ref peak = 31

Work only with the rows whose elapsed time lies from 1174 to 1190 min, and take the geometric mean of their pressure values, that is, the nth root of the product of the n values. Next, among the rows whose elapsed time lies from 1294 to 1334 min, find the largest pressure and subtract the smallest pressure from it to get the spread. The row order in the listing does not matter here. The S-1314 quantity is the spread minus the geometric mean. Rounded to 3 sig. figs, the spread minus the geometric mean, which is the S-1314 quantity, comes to -155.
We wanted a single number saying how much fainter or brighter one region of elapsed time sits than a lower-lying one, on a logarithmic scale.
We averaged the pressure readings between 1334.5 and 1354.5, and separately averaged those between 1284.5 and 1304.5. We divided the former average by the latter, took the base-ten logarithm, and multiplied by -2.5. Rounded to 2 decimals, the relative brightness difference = -0.31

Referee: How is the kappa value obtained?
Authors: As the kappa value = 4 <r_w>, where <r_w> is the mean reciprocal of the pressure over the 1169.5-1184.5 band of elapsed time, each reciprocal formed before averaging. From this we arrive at 0.013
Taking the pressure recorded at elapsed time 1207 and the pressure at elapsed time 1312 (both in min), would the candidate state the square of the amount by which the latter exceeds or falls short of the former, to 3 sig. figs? 225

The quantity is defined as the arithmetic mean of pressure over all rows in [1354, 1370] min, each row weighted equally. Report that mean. 283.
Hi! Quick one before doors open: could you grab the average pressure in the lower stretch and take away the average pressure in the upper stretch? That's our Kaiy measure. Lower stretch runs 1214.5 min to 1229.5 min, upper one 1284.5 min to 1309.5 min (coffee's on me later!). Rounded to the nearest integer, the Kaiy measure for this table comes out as 90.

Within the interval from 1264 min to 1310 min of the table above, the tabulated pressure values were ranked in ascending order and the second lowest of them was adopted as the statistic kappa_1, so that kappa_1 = 126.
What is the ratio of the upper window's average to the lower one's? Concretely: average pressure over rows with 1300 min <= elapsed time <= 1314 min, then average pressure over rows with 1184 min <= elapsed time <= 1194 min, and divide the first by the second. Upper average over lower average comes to 0.85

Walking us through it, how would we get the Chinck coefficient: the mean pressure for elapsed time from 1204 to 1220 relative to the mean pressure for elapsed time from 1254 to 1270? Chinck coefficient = 1.1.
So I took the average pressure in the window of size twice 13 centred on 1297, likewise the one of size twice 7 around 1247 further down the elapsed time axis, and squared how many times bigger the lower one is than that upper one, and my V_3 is 1.6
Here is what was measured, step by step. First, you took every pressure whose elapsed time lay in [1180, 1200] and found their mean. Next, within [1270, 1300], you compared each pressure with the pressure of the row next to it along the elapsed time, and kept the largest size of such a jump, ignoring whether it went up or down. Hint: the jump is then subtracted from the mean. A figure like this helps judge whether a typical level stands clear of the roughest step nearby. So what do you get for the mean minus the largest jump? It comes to 223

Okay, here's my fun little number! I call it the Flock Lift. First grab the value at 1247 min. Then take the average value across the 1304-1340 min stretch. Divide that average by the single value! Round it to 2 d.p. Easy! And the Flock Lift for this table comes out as 0.94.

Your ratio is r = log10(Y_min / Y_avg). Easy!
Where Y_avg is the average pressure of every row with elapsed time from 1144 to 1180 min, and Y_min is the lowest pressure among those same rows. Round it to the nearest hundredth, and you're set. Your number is -0.03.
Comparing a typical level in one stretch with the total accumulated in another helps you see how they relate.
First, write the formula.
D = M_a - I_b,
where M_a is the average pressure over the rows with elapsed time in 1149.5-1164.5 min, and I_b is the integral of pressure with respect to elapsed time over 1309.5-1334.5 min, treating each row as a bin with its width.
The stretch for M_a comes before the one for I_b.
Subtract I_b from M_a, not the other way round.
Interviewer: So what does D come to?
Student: -5073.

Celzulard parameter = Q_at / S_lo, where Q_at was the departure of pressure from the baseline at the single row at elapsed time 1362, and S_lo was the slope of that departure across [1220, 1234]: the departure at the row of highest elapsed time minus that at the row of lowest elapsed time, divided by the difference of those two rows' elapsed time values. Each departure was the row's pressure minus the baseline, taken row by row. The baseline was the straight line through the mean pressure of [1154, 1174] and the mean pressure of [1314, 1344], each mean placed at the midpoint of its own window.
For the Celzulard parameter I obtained -61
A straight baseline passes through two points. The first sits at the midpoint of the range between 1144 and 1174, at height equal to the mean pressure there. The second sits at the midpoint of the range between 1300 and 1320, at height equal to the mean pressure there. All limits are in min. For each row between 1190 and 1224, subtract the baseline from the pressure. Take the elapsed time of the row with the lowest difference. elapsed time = 1197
